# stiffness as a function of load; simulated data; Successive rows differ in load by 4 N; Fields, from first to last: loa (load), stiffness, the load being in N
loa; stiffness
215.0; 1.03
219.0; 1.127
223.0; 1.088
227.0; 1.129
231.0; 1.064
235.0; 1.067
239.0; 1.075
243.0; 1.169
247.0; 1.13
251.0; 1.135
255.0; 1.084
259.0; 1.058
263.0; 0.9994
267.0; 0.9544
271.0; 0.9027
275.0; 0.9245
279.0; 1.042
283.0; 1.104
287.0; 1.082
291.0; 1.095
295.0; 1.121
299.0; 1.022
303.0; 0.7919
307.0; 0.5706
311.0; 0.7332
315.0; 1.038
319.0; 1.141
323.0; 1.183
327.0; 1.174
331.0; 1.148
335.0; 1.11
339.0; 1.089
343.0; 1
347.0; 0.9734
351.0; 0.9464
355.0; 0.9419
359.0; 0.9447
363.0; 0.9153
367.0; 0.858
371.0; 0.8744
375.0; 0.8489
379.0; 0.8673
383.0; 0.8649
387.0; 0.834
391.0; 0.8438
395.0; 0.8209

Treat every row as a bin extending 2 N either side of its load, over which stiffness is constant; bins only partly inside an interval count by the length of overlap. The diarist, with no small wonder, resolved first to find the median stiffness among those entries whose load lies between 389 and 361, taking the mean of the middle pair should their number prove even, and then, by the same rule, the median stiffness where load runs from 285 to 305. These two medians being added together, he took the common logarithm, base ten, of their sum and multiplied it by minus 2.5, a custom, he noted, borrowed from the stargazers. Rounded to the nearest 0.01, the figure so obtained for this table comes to -0.72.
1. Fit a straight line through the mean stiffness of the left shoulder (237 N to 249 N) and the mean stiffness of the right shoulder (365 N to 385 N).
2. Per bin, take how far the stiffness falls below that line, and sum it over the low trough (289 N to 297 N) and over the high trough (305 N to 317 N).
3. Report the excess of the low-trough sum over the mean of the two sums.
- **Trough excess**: -0.40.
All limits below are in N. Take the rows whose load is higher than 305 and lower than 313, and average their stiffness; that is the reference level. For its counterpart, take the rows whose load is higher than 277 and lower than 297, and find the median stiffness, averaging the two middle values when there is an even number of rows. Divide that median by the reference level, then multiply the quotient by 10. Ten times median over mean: 16.8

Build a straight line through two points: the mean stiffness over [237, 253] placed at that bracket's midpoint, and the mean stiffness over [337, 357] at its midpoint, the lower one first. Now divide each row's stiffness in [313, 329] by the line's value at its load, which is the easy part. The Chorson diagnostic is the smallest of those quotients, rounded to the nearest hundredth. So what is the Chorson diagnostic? 1.00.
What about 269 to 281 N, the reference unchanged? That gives 0.83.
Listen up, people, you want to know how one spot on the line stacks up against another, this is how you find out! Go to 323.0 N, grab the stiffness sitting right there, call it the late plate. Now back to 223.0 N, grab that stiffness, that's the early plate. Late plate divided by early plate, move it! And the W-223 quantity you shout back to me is 1.09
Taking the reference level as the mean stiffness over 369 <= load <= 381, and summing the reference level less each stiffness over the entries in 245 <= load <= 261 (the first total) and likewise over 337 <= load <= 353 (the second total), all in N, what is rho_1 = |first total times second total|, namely 0.53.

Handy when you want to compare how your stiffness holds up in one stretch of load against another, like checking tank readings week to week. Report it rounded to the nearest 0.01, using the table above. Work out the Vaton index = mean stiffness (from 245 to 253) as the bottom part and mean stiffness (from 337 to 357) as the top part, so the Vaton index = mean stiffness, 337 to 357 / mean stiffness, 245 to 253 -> 0.87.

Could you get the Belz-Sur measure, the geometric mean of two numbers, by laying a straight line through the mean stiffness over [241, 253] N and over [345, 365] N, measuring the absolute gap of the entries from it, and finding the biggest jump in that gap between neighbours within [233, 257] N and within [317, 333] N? 0.058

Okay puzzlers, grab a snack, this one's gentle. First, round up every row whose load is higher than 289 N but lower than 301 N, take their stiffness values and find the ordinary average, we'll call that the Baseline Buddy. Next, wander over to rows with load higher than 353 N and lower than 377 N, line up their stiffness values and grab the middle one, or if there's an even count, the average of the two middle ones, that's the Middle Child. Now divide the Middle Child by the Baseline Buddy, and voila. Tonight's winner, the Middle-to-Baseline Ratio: 0.83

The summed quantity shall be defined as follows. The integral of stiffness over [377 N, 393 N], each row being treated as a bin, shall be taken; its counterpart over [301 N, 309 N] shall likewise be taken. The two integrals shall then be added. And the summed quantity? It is 19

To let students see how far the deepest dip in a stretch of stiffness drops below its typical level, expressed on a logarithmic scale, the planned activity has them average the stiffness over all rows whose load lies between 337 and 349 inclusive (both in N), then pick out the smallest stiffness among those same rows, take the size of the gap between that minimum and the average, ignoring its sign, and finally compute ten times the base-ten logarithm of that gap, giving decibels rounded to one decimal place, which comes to -13.2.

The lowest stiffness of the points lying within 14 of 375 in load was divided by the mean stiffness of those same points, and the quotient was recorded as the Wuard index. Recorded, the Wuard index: 0.96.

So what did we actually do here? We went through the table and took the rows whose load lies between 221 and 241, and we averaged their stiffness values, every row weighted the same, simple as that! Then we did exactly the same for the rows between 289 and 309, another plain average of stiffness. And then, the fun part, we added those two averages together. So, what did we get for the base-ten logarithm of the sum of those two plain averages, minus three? -2.70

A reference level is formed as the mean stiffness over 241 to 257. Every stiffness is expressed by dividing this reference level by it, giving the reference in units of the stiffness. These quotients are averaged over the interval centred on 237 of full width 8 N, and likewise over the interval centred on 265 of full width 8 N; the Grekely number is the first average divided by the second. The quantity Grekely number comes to 0.91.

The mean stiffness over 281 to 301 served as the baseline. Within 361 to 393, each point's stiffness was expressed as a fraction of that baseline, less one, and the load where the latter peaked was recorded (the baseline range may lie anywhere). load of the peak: 363.0 N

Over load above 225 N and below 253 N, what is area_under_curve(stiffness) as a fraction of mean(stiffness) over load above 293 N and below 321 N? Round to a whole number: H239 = 34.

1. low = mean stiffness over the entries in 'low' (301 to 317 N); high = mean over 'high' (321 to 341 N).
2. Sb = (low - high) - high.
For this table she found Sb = -1.50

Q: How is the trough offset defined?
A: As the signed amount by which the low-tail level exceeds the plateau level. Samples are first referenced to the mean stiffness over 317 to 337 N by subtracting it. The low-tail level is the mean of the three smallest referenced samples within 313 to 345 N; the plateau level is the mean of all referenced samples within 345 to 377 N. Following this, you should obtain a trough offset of 0.13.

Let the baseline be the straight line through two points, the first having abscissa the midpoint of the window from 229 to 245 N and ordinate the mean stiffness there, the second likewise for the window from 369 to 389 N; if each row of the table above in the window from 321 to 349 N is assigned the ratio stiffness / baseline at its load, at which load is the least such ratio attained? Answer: 347.0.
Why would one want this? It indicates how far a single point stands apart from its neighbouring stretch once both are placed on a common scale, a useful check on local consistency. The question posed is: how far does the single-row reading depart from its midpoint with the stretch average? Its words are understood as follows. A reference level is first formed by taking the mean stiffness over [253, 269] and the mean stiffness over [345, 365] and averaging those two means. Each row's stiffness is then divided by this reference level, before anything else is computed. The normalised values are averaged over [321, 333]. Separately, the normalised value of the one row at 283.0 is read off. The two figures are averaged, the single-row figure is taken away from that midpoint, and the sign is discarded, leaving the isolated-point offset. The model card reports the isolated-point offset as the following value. 0.033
